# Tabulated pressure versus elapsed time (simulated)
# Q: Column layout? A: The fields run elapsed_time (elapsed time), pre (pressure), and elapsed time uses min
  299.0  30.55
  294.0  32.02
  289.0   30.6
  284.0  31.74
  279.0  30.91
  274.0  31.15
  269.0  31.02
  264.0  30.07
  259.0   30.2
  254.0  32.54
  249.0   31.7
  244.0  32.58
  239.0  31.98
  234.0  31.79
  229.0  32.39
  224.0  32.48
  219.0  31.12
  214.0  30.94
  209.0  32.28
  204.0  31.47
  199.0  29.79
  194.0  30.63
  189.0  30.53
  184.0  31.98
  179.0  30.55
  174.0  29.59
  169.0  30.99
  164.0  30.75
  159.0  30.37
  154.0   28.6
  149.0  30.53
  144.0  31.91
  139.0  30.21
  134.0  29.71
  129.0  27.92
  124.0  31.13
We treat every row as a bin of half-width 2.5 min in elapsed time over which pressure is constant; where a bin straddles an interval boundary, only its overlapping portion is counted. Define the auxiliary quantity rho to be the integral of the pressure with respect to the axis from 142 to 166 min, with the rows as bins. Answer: 729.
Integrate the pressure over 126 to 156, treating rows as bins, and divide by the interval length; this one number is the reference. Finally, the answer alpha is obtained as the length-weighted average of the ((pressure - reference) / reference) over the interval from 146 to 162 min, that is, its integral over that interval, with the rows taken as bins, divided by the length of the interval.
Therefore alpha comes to 0.00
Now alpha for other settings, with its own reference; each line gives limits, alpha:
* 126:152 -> 0.01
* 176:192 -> 0.04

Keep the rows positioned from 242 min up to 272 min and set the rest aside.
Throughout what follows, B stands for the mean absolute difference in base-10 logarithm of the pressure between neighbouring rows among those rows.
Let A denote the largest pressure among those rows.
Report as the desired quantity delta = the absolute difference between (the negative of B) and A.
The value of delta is 32.6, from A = 32.58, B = 0.014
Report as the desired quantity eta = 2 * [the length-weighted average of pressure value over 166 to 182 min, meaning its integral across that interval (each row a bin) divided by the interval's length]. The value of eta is 60.9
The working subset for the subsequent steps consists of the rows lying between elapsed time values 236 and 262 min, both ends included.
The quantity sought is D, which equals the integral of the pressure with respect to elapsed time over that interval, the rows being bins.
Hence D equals 826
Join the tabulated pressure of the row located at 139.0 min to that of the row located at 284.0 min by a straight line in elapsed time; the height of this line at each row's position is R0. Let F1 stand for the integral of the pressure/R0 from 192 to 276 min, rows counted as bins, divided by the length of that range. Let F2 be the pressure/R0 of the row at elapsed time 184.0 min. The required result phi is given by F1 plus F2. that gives 2.05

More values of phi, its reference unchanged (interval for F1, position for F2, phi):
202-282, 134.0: 1.99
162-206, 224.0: 2.04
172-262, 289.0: 1.97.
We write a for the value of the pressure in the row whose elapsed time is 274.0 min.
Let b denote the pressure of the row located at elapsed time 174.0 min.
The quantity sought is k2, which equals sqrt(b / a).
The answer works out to 0.97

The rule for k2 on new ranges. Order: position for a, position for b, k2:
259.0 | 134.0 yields 0.99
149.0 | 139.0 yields 0.99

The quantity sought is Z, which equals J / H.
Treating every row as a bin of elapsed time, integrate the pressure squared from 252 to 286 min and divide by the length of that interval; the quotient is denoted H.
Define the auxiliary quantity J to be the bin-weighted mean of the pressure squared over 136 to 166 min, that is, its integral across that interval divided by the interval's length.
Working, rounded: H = 965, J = 924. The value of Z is 0.96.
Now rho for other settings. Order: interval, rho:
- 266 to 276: 310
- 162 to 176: 426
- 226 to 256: 965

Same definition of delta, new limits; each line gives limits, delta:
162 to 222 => 32.3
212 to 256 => 32.6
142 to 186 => 32.0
